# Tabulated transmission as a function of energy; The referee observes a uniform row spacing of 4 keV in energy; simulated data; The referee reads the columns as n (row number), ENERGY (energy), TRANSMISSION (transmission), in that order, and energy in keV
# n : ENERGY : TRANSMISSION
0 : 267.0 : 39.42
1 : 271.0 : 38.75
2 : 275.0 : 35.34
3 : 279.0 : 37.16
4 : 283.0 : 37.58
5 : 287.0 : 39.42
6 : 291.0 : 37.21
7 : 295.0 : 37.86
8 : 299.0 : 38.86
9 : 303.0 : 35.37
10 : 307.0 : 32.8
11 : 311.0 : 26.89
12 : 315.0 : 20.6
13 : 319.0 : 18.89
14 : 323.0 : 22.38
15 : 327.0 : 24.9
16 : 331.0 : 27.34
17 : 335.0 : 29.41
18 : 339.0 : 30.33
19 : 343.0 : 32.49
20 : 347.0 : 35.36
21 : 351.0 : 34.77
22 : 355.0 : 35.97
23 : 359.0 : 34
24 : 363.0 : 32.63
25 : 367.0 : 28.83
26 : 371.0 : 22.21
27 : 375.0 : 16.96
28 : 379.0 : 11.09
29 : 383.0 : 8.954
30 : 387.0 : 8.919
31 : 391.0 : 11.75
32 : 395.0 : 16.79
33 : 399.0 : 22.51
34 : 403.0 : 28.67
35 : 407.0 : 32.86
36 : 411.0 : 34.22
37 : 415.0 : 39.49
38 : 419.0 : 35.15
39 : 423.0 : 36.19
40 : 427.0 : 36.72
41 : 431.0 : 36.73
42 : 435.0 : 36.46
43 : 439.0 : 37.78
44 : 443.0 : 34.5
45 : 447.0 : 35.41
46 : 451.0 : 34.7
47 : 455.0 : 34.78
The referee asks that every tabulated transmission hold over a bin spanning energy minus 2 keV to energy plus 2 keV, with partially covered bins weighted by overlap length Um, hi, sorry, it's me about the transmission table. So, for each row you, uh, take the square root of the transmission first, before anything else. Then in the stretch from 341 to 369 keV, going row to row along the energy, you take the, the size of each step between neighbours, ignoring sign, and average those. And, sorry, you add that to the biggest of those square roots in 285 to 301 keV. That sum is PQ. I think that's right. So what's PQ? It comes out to 6.45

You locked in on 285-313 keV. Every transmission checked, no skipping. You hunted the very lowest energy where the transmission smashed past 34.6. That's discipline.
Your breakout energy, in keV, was 287.0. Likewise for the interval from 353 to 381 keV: 355.0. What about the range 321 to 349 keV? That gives 347.0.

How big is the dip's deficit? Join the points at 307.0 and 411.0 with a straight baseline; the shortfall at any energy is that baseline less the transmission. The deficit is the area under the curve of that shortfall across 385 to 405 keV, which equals 325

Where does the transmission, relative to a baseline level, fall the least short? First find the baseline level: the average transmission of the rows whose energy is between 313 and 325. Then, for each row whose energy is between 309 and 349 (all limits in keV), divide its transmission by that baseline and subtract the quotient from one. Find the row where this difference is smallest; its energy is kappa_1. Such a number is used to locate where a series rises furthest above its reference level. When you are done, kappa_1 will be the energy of 347.0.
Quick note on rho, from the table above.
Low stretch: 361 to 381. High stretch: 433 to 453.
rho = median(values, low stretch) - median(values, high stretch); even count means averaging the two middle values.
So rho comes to -13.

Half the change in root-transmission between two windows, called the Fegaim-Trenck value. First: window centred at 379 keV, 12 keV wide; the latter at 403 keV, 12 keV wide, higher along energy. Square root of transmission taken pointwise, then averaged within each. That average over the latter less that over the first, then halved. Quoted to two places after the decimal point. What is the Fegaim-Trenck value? 0.90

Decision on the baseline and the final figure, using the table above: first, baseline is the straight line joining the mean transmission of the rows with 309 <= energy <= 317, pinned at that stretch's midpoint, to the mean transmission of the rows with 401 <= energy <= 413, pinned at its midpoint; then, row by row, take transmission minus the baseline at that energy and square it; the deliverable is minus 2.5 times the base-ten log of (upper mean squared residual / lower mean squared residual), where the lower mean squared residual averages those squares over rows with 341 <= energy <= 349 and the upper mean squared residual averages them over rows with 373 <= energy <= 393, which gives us -2.0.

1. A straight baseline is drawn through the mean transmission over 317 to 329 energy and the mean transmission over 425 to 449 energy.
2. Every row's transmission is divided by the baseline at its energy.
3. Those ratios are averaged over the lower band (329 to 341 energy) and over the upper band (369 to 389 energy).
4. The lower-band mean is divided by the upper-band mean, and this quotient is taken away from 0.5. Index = -2.1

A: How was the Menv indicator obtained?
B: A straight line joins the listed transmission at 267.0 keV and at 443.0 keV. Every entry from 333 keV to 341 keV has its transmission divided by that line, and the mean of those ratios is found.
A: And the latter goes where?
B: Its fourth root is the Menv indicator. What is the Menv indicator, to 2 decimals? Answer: 0.94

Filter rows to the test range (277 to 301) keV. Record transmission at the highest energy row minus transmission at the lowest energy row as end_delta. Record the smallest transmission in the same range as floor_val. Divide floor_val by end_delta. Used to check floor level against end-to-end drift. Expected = 22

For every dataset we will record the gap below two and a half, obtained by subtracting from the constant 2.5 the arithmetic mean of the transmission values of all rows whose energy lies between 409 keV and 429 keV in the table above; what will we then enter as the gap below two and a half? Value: -34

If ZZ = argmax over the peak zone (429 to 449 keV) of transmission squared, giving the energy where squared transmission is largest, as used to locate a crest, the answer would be 439.0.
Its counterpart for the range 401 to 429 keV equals 415.0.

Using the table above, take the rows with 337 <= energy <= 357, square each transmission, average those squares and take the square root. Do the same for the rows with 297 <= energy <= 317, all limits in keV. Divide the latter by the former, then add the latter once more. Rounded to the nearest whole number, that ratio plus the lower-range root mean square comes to 33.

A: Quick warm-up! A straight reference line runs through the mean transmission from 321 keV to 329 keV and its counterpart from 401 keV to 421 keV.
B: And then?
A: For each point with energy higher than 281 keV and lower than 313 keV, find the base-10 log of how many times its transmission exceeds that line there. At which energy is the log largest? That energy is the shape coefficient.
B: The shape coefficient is 287.0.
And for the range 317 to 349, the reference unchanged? 347.0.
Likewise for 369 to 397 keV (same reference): 371.0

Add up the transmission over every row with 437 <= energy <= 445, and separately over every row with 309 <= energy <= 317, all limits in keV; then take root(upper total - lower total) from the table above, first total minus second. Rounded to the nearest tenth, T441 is 5.0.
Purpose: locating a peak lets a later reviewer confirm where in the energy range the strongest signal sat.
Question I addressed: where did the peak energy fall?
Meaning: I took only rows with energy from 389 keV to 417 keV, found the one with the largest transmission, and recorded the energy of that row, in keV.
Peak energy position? 415.0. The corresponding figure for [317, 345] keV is 343.0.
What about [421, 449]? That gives 439.0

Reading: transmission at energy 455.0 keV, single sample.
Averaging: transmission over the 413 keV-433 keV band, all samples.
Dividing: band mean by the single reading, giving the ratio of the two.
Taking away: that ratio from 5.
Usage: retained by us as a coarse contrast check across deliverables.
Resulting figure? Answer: 3.94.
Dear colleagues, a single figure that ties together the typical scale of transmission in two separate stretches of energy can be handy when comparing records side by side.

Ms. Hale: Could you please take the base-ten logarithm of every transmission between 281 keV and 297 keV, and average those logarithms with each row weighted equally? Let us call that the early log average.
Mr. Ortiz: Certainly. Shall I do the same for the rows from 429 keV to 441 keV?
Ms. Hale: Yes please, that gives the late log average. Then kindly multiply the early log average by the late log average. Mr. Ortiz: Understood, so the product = 2.48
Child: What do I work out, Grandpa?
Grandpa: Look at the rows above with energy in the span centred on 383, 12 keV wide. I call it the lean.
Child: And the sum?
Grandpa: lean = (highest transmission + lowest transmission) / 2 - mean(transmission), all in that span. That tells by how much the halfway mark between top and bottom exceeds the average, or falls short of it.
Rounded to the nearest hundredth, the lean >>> 0.35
